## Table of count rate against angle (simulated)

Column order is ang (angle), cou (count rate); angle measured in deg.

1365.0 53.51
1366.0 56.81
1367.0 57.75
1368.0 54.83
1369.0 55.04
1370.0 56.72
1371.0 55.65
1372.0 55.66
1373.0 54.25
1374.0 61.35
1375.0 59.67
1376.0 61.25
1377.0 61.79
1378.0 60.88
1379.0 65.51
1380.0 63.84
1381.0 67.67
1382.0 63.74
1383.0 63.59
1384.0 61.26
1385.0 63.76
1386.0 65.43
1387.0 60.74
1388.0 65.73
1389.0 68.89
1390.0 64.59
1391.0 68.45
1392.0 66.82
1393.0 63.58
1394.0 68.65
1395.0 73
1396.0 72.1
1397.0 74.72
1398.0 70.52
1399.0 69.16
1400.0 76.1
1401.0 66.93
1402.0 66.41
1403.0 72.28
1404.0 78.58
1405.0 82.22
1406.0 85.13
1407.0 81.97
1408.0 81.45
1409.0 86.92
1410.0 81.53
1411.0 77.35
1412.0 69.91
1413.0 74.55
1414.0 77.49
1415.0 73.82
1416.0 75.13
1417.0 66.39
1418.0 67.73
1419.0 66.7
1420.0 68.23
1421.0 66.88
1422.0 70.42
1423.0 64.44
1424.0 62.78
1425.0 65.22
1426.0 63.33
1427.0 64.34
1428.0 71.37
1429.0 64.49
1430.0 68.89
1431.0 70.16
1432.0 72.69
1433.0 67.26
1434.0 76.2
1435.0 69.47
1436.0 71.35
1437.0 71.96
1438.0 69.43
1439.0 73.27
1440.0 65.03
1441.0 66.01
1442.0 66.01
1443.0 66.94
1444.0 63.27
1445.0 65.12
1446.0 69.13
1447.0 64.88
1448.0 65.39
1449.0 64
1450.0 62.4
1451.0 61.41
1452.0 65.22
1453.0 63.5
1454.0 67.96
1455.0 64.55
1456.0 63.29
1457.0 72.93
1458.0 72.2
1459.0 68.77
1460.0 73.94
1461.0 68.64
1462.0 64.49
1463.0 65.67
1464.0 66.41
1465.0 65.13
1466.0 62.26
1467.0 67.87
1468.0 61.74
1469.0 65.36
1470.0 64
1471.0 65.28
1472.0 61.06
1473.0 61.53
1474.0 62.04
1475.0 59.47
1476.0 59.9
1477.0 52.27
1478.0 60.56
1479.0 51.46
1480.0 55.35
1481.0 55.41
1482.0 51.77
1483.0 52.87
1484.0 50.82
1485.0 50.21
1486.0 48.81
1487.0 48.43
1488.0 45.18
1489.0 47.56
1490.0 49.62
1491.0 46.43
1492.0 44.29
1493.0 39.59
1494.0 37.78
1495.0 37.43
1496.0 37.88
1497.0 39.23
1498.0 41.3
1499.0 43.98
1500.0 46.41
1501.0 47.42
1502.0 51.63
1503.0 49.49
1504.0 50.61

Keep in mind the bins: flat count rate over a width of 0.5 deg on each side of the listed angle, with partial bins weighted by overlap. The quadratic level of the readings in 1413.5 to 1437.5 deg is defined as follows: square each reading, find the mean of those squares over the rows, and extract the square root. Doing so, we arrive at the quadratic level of 69.1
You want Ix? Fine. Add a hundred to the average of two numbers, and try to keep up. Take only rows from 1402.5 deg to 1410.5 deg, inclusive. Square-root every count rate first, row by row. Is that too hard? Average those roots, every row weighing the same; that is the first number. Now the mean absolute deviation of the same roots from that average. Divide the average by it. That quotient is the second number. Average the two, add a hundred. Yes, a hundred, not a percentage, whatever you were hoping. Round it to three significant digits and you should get 132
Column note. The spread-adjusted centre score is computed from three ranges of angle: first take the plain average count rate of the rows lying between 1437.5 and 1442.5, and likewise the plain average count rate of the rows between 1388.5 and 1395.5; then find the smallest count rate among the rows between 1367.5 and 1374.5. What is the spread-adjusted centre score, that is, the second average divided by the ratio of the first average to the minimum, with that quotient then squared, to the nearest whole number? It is 2922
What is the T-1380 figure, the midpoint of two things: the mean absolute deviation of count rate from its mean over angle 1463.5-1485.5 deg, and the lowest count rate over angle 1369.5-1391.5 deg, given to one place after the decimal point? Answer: 29.6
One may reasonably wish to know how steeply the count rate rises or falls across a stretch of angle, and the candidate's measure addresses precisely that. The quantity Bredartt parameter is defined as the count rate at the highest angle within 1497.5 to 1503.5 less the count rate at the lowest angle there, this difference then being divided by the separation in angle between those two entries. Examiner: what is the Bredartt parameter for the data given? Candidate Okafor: 1.6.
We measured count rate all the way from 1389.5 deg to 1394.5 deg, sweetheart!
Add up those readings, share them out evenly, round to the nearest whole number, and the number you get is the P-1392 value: 66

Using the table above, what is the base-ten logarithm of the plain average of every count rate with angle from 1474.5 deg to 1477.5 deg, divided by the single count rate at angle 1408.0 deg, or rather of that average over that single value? -0.15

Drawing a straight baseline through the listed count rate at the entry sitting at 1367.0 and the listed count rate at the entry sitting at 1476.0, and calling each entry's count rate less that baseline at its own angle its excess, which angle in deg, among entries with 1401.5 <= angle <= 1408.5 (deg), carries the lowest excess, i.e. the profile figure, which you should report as 1402.0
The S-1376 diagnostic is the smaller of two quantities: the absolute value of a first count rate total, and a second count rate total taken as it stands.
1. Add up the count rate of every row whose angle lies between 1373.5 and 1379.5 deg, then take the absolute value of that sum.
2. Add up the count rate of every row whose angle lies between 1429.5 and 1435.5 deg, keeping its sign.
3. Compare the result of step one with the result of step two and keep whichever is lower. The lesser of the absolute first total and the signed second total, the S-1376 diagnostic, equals 370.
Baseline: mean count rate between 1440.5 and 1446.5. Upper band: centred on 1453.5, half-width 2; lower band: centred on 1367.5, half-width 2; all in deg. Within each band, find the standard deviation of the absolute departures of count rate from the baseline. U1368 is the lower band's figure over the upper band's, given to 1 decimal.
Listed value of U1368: 2.0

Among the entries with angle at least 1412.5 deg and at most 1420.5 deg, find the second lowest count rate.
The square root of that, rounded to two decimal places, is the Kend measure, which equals 8.17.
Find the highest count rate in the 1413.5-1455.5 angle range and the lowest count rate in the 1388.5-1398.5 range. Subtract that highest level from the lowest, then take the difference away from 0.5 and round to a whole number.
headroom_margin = 14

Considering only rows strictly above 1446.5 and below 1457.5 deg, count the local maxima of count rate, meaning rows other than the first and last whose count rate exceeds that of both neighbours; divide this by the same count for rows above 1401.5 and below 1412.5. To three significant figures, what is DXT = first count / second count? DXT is 1.50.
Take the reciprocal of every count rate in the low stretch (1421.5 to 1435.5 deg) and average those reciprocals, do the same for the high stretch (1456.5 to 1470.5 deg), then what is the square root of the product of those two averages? 0.0149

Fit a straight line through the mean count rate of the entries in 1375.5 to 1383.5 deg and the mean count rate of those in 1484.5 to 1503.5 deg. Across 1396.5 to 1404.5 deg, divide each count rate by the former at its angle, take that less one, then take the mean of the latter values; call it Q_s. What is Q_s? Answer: 0.20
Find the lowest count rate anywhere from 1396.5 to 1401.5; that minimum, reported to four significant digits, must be 66.93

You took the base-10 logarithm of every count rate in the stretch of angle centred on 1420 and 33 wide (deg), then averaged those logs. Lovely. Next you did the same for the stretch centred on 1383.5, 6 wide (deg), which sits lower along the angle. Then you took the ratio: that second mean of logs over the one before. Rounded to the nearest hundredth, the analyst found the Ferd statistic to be 0.97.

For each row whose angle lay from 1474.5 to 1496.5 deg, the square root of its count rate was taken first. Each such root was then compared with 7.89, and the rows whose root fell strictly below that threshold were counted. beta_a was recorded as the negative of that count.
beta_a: -22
